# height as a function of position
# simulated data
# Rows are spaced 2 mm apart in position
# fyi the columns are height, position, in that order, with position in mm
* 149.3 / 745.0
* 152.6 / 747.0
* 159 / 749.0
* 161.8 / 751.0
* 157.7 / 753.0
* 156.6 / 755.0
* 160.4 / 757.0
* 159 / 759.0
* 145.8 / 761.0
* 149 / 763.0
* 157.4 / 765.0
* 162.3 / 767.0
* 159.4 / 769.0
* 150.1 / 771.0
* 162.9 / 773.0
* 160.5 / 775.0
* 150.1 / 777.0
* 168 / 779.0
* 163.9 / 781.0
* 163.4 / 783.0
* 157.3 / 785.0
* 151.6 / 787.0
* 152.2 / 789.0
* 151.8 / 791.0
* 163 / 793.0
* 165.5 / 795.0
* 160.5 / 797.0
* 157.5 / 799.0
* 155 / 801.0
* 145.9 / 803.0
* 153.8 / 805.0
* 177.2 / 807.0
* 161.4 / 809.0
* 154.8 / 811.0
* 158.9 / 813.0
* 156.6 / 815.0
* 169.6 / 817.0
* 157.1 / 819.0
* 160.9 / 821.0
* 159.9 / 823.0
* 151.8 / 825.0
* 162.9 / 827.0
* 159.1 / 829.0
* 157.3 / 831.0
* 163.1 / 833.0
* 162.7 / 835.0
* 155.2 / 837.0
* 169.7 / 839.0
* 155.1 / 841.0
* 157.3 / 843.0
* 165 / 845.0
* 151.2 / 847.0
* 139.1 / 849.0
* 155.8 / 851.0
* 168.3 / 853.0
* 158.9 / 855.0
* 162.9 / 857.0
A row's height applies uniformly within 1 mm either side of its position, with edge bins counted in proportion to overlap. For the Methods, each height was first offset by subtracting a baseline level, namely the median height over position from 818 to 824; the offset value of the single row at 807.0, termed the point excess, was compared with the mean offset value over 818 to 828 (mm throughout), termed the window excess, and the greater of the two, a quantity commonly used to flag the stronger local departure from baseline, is 17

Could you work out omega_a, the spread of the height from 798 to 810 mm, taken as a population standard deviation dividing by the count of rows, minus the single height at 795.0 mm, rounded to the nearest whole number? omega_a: -156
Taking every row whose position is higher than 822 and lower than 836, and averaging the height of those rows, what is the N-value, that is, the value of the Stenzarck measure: 160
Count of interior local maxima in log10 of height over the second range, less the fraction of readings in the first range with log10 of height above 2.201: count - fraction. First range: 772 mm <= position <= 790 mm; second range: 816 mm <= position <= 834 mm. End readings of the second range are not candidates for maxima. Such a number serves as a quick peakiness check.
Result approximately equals 1.4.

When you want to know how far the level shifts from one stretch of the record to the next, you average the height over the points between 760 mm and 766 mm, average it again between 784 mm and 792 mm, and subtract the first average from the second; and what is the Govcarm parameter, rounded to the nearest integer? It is 2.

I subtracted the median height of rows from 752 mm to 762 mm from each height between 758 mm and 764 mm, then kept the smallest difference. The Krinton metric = -12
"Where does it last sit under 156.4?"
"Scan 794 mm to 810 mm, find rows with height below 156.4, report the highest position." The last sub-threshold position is 805.0 mm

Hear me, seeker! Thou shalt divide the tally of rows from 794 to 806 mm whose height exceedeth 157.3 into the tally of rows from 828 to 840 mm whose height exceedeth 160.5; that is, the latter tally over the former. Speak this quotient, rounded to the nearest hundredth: 1.00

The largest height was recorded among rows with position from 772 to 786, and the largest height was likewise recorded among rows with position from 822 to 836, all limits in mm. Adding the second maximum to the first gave 331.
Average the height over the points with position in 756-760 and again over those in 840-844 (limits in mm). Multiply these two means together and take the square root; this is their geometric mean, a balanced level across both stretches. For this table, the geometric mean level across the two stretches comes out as 158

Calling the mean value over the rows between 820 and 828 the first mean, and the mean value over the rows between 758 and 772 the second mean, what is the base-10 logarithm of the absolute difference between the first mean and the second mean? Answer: 0.62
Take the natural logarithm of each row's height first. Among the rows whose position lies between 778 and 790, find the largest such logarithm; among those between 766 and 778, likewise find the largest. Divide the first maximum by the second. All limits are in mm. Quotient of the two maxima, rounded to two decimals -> 1.01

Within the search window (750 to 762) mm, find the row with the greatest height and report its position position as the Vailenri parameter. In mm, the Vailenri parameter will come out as 751.0 mm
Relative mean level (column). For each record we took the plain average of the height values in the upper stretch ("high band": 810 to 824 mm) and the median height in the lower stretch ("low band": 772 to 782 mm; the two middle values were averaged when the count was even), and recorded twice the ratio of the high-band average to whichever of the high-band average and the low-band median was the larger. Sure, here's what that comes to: 1.96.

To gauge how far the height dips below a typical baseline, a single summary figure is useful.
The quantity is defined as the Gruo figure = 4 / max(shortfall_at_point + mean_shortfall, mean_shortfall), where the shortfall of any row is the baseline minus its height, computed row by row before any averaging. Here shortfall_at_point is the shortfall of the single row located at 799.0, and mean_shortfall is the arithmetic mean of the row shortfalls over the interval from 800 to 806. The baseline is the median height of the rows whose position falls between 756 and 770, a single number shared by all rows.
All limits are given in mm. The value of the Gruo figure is 0.4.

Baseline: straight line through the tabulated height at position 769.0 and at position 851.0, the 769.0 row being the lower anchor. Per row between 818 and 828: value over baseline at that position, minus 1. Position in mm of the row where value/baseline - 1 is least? 825.0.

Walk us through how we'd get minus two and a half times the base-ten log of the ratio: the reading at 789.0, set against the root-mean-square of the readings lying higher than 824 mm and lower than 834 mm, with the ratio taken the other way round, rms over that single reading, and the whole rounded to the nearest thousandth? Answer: -0.047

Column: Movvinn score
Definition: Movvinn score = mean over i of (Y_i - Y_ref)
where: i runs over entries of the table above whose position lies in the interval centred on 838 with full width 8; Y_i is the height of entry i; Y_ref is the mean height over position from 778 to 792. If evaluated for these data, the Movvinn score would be 2.4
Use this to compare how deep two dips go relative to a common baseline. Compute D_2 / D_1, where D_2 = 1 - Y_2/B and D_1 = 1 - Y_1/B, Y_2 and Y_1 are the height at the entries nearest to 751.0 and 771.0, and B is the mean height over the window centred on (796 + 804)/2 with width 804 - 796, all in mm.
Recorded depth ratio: -1.5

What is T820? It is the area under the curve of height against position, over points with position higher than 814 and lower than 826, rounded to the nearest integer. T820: 1912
